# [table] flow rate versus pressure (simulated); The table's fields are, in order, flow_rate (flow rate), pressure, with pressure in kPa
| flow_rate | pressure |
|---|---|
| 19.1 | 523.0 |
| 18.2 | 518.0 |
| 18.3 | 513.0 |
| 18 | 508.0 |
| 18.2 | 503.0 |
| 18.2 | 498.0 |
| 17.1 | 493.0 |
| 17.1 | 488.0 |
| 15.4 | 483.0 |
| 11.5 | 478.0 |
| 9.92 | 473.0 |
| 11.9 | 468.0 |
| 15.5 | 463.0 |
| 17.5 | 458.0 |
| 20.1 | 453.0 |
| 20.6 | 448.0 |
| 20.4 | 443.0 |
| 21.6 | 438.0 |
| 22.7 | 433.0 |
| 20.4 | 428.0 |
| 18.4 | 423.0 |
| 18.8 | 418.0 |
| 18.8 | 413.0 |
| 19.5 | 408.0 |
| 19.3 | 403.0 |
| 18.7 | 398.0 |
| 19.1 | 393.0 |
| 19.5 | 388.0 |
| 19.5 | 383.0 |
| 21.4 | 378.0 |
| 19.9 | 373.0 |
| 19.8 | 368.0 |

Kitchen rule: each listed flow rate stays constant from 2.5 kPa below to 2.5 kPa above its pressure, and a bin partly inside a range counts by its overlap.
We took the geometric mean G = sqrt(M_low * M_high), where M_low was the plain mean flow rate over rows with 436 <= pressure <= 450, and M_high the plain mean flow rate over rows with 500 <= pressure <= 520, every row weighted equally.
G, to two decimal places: 19.47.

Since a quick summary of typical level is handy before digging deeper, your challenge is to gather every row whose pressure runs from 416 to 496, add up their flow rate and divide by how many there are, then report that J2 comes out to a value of 17.4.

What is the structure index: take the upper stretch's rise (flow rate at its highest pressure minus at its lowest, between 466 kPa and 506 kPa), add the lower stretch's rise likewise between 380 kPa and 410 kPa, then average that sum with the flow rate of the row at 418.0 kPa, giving 13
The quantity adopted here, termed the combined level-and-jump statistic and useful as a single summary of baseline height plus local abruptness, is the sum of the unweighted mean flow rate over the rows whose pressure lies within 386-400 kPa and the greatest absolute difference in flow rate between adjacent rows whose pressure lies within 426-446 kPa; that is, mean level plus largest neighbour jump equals 21.4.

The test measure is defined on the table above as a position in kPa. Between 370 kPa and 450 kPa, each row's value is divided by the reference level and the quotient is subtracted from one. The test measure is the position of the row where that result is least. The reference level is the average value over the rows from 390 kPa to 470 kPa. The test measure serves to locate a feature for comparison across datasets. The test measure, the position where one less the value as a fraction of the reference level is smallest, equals 433.0 kPa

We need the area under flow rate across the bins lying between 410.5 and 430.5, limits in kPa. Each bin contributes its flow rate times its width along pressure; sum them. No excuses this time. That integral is 382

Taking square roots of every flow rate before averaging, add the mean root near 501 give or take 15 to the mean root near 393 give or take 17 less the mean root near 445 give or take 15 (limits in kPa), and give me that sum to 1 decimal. 4.1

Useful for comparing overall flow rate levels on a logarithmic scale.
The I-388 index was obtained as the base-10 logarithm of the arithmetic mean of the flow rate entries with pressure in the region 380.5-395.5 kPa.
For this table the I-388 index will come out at 1.29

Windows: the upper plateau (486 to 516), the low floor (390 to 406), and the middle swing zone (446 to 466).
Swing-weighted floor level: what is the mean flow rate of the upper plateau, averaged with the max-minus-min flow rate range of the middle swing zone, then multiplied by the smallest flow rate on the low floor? 214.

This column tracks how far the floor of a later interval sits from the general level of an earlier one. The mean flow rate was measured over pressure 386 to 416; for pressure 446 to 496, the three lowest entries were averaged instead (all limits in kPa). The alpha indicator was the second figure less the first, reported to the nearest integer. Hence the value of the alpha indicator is -8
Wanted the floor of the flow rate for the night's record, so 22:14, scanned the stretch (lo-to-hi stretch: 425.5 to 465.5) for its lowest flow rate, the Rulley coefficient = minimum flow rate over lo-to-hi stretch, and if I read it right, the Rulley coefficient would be 15.5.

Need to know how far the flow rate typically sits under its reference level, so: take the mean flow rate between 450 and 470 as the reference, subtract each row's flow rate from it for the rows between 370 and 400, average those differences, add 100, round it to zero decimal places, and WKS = 97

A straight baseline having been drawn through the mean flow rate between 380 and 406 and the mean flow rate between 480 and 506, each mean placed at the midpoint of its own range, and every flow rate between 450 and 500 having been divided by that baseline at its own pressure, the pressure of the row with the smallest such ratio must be 473.0 kPa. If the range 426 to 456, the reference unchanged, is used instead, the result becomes 428.0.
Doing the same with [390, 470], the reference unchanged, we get 468.0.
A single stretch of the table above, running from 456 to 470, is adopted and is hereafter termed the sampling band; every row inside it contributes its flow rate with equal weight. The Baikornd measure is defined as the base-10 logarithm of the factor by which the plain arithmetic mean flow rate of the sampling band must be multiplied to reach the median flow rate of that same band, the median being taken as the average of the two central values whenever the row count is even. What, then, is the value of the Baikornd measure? 0.015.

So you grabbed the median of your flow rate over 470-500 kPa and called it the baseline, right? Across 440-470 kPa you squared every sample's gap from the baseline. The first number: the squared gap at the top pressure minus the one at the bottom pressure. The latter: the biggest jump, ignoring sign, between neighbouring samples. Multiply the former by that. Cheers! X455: 31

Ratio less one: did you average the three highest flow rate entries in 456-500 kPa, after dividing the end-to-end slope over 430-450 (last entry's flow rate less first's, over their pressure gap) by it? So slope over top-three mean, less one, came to -1.008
